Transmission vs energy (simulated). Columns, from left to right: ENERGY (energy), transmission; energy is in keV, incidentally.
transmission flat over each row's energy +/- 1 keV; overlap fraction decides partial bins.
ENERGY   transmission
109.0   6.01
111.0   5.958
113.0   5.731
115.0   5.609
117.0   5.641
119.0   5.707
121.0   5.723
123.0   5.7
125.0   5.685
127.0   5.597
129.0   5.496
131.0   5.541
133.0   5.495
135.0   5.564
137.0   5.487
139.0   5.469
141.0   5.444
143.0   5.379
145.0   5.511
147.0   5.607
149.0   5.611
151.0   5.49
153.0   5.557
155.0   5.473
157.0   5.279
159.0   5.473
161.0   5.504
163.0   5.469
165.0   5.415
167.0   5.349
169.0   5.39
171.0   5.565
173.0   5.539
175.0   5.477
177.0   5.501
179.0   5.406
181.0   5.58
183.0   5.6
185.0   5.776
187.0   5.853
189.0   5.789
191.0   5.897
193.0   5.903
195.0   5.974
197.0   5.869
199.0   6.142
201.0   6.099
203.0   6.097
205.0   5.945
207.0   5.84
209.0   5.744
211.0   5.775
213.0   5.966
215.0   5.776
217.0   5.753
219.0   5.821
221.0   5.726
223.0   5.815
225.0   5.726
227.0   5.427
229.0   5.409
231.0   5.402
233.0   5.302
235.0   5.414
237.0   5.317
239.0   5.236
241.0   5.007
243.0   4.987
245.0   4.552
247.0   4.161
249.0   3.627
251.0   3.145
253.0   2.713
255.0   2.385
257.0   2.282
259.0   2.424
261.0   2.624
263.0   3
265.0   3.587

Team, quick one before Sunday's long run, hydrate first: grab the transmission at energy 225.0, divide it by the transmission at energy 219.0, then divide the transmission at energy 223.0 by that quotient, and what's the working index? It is 6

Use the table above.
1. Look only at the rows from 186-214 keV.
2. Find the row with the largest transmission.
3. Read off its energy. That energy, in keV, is 199.0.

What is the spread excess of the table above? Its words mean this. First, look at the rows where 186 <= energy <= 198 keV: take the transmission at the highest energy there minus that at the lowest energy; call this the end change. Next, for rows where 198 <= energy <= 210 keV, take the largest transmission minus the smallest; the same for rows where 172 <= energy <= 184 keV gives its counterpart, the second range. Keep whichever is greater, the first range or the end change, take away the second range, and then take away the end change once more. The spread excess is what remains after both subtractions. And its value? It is 0.19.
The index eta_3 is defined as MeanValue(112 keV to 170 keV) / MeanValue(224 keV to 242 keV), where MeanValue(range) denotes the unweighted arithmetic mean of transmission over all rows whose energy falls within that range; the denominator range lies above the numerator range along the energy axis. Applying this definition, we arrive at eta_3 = 1.03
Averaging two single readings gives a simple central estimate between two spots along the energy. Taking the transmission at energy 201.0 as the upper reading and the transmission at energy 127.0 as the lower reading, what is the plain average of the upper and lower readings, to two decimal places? 5.85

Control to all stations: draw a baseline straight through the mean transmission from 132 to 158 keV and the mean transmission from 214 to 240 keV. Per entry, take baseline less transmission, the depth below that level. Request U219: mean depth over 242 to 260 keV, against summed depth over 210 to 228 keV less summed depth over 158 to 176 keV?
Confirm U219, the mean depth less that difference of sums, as 4.5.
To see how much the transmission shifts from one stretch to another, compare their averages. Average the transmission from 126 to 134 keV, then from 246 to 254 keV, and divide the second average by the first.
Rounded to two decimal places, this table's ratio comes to 0.62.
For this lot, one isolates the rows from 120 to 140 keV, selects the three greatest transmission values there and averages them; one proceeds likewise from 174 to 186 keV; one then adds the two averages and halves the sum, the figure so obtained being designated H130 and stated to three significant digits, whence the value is 5.68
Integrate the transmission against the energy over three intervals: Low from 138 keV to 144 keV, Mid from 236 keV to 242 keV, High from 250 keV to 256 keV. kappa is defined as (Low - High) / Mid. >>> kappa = 0.52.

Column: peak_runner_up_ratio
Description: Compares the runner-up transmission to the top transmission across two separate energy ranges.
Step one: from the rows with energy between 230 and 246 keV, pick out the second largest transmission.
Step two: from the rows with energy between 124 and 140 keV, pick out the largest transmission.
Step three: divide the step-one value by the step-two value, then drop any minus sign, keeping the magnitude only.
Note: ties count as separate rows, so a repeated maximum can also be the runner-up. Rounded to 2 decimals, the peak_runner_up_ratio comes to 0.95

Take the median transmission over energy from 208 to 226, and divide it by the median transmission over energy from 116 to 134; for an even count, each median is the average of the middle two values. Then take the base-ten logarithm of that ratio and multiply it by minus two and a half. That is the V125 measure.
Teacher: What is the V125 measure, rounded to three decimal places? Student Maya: -0.025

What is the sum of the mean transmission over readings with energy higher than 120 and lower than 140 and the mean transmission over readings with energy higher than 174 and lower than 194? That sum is 11.3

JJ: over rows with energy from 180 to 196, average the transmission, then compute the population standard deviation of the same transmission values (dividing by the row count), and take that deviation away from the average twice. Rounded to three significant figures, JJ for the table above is 5.53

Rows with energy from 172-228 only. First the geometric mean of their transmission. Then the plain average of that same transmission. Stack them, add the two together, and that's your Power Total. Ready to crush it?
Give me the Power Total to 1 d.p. 11.6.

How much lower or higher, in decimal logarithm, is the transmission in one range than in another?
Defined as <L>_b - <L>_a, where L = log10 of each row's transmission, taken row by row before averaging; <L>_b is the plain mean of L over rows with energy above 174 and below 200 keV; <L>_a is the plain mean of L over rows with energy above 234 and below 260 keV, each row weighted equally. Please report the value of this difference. 0.19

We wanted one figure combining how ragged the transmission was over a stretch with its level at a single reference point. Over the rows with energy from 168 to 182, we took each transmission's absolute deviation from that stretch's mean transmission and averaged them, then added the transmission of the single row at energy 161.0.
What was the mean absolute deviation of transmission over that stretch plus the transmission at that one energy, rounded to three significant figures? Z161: 5.56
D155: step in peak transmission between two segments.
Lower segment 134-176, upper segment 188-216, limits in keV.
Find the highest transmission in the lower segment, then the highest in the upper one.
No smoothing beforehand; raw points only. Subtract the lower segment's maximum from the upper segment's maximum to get 0.53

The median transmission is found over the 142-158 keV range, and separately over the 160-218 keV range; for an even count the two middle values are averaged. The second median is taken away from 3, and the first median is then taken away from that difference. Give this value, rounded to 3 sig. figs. -8.28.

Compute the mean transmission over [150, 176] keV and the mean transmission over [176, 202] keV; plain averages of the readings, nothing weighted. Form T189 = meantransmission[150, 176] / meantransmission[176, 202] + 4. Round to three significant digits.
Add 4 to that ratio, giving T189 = 4.94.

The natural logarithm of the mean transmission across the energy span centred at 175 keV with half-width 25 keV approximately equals 1.72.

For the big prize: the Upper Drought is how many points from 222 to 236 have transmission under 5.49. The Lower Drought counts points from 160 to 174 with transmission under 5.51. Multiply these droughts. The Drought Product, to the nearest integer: 25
